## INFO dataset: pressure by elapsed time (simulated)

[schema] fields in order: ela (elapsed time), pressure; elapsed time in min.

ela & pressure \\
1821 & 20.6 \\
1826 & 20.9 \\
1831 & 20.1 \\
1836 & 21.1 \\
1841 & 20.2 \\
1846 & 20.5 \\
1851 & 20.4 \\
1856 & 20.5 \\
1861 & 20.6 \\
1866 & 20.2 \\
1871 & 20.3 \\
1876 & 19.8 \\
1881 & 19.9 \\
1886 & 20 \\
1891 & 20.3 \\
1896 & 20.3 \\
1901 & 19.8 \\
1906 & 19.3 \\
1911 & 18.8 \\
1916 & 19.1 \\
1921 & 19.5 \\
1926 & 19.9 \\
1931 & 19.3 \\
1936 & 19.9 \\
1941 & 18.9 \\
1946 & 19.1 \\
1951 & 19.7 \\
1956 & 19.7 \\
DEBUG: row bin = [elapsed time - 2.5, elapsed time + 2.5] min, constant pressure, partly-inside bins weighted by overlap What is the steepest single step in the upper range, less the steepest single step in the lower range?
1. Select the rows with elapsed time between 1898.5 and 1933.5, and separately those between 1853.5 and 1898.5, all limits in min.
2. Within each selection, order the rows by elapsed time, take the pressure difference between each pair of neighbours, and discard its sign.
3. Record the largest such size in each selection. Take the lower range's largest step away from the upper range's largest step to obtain 0.1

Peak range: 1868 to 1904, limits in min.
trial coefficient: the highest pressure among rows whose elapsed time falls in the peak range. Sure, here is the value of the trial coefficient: 20.3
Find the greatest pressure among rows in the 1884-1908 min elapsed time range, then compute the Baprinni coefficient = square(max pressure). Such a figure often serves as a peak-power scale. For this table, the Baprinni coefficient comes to 412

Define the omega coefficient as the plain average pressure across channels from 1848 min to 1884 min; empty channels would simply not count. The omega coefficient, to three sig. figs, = 20.2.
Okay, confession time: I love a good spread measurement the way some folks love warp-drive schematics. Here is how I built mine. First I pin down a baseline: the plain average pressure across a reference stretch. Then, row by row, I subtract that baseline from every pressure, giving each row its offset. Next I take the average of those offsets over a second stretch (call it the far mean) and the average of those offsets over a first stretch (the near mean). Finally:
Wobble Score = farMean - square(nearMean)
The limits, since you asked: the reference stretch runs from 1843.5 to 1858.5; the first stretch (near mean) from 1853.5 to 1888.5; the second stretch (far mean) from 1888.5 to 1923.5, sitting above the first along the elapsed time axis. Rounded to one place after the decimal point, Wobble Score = -1.0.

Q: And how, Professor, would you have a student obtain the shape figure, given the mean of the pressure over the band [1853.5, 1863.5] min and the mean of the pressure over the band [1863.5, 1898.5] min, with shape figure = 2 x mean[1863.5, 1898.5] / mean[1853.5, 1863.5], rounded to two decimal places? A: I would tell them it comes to 1.96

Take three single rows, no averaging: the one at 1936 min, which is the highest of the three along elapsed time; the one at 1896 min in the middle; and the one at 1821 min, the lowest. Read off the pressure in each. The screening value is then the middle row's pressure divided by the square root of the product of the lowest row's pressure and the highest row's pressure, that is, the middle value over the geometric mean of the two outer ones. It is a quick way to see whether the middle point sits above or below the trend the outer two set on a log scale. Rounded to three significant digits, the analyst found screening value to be 1.00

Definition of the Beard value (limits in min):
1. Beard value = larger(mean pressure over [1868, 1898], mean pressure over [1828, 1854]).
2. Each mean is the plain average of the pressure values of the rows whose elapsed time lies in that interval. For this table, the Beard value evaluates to 20.5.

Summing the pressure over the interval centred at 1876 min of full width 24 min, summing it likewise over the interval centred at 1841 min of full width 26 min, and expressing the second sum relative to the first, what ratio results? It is 1.021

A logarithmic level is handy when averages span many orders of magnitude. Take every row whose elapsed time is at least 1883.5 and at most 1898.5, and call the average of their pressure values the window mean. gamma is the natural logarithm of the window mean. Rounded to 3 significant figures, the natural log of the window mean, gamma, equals 3.01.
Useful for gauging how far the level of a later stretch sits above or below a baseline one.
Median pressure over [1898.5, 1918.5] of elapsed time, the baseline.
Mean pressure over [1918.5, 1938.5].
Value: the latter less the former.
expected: 0.45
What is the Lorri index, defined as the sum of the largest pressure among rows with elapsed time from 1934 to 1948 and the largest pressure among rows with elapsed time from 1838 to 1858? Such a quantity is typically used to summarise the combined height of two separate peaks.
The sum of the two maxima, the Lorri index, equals 40.4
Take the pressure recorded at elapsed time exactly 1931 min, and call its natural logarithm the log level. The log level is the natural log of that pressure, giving 2.96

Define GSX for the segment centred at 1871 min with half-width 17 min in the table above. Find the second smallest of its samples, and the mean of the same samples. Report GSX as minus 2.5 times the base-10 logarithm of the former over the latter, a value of 0.015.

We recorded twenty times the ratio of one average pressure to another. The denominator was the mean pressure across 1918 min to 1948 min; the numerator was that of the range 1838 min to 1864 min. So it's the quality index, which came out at 21.04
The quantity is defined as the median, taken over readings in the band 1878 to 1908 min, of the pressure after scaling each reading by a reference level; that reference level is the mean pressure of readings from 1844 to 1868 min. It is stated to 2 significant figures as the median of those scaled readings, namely 0.98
